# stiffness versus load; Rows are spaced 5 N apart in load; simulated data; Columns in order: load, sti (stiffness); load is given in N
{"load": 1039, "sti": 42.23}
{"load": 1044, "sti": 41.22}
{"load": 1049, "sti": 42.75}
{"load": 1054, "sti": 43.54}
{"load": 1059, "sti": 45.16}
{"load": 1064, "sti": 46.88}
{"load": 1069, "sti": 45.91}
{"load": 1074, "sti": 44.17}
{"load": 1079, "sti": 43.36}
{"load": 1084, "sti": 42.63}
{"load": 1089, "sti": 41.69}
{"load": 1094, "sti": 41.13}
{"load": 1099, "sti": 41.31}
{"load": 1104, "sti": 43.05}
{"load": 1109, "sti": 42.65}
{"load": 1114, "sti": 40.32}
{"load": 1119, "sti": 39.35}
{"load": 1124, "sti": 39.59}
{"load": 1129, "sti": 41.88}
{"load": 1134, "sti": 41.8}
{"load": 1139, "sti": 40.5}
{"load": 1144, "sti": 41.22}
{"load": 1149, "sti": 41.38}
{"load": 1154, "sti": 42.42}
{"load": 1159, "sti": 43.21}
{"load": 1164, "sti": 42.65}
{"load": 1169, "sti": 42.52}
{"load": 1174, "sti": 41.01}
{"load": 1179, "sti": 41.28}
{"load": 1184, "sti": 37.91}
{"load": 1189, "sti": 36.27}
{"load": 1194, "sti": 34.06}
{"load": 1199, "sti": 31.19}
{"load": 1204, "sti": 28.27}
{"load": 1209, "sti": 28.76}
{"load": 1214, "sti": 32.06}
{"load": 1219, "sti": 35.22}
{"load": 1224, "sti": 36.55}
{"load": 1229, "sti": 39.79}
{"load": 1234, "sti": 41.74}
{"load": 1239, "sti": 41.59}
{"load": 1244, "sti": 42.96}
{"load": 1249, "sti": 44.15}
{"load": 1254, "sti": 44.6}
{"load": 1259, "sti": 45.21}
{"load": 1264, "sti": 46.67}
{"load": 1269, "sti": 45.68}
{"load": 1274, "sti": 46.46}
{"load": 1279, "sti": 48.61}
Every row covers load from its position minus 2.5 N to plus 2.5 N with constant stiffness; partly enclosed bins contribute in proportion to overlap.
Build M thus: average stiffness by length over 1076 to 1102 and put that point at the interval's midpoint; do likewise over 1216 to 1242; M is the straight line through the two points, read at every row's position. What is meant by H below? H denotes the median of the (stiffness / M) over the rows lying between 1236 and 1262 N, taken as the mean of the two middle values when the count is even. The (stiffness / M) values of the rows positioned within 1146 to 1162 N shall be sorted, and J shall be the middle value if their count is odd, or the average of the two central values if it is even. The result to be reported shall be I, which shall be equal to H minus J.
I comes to 0.10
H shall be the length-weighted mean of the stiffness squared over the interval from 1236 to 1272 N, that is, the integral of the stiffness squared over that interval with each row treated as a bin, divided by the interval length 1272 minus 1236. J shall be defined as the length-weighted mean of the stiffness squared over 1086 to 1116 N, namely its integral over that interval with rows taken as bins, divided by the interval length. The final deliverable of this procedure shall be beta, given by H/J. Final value 1.13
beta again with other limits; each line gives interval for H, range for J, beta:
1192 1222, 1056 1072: 0.48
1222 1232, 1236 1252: 0.80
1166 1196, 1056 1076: 0.74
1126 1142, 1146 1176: 0.96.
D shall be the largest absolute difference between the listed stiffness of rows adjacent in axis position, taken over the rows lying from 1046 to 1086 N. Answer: 1.7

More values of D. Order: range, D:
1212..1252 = 3.2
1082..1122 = 2.3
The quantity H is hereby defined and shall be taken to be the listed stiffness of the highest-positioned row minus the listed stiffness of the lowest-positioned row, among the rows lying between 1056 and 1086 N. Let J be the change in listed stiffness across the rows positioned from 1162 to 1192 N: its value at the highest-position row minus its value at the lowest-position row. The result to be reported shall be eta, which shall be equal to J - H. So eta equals -4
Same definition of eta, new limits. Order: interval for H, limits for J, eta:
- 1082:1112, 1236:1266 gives 5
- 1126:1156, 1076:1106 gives -1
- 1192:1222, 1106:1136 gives -2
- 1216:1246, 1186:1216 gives -12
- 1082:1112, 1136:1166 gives 2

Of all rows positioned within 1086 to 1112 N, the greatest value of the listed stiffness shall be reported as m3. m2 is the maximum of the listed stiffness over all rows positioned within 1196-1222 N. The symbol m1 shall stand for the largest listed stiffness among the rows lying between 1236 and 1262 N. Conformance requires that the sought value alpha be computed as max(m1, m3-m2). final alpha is 45.2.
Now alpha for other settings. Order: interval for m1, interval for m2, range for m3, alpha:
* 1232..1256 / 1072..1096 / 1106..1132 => 44.6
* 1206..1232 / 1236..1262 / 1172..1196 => 39.8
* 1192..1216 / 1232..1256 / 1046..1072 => 34.1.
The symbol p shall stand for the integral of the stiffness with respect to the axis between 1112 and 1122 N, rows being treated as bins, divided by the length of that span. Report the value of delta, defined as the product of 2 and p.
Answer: 80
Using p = 39.8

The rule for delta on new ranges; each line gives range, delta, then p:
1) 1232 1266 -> 88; 43.8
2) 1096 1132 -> 82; 41.2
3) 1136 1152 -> 82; 41.1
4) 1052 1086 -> 89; 44.6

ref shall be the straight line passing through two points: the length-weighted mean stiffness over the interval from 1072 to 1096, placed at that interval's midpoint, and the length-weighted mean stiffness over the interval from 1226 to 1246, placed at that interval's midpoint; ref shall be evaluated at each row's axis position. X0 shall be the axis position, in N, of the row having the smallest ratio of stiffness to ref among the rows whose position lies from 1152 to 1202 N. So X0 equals 1199 N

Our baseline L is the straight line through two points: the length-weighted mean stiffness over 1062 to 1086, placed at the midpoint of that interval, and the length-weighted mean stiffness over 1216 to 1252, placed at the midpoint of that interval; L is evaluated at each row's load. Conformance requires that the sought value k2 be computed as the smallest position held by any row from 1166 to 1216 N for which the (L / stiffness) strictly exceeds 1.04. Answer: 1184 N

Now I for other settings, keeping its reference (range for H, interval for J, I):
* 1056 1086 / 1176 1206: 0.16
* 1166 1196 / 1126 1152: -0.03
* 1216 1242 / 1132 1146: 0.01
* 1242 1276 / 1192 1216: 0.39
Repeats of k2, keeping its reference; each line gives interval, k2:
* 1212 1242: 1214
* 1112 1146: 1114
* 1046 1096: 1049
